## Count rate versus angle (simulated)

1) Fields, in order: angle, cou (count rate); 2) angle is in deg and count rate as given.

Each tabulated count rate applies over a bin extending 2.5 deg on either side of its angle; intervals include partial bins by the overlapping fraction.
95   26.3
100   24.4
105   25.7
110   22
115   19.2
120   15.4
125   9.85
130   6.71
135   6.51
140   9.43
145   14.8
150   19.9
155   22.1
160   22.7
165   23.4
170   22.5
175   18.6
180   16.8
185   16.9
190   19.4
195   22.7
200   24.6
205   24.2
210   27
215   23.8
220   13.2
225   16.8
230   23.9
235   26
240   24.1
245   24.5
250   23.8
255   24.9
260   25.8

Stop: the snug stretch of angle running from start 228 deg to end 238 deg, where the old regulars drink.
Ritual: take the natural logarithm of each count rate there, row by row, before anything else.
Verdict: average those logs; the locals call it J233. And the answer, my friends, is 3.22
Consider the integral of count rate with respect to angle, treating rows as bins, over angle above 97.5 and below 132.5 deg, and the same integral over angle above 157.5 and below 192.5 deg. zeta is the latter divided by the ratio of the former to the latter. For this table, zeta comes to 798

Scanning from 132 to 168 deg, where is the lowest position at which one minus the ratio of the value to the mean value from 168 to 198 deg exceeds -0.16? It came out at 135 deg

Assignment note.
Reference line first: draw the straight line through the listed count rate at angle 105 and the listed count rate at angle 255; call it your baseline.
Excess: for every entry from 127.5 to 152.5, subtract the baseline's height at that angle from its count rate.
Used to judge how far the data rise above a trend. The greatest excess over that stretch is -6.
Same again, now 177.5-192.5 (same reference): -6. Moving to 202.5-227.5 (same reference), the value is 2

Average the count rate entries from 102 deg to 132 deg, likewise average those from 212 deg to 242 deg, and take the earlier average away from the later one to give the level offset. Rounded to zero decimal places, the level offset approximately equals 5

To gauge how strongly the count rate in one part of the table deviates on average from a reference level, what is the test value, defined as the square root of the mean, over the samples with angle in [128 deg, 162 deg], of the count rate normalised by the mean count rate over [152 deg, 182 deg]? 0.83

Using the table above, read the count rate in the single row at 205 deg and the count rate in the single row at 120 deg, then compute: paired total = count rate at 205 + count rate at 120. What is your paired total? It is 39.6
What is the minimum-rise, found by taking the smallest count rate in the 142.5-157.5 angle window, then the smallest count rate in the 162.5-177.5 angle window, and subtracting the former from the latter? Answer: 4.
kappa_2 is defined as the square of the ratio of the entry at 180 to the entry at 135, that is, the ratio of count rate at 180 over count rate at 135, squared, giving 6.7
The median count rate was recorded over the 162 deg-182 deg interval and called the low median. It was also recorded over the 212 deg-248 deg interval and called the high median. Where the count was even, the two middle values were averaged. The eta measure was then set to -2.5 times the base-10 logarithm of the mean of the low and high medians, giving -3.37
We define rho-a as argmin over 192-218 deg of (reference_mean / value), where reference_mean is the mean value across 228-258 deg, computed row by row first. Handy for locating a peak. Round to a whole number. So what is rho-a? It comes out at 210 deg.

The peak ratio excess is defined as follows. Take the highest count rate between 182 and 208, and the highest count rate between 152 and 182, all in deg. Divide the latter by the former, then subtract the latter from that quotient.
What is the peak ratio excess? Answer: -22.4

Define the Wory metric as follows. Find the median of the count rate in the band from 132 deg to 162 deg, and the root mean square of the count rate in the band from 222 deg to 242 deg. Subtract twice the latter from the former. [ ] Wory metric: -28.6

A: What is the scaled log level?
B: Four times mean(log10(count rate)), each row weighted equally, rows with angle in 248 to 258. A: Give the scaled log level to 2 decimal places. 5.55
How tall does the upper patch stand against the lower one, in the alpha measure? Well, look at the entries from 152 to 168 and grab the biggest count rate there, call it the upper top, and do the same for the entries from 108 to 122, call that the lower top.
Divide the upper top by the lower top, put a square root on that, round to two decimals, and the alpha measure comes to 1.03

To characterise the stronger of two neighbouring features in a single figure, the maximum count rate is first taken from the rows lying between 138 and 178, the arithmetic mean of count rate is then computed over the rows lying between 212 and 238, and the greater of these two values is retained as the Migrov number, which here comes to 23.4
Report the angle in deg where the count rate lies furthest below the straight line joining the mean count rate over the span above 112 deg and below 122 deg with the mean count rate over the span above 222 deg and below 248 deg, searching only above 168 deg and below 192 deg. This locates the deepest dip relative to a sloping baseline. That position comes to 185 deg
